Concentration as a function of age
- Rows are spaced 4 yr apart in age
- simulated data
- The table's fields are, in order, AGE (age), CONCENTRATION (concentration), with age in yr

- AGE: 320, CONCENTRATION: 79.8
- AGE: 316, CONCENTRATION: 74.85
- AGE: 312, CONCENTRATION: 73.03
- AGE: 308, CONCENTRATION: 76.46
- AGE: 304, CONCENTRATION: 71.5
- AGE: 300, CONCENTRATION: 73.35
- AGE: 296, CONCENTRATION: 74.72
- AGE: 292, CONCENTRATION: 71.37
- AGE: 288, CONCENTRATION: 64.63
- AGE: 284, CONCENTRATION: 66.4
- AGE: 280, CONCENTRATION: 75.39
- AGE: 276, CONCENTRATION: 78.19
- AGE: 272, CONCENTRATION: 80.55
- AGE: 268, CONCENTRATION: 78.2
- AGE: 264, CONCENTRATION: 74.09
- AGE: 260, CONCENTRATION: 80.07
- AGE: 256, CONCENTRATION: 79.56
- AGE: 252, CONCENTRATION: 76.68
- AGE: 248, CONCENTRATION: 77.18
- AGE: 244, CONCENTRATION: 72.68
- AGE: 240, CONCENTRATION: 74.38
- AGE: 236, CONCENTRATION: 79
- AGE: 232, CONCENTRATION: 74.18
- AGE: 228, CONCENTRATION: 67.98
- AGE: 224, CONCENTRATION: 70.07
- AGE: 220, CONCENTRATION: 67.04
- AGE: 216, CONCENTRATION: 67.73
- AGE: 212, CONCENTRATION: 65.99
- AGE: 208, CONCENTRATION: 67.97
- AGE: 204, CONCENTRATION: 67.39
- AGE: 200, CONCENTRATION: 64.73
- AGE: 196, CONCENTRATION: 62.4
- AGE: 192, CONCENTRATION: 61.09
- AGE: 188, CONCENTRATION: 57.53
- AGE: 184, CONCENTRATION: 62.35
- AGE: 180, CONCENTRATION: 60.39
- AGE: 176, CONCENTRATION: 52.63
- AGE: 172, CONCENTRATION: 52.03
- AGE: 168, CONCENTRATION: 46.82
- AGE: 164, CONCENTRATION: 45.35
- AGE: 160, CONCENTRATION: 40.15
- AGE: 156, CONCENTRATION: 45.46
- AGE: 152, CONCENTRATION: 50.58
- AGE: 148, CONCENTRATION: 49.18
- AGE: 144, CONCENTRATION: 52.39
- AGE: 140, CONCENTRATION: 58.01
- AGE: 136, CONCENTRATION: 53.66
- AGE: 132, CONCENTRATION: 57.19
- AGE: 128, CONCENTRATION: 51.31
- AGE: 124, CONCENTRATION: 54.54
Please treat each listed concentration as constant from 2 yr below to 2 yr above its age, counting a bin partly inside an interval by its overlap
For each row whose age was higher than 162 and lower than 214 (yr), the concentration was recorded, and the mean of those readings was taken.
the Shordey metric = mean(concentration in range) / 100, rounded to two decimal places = 0.59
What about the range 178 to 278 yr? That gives 0.71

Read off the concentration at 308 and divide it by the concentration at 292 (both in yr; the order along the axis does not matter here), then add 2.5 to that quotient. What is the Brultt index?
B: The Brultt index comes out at 3.57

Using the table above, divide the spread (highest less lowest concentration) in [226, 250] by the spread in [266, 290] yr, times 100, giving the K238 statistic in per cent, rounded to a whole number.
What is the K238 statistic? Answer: 69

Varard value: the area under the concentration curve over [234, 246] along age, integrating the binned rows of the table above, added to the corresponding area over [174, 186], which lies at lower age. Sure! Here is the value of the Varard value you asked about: 1606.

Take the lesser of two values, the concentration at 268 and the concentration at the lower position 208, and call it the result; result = 68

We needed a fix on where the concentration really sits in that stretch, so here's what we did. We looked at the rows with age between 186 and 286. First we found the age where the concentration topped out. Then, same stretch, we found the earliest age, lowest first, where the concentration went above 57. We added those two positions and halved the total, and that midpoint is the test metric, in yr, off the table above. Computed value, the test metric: 230 yr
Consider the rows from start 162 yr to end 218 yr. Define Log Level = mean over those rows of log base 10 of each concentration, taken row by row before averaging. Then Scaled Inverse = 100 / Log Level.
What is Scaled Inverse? 56.4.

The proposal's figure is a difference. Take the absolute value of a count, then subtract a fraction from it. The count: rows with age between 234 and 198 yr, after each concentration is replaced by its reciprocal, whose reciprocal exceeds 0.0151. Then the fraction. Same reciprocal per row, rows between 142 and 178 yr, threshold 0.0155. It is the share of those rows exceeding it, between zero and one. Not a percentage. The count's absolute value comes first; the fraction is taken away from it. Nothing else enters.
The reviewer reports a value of 1.0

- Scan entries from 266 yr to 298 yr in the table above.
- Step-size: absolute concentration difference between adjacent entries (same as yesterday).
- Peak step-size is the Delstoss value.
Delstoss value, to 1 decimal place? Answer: 9.0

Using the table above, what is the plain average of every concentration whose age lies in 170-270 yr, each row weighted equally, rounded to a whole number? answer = 69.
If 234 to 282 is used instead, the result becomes 77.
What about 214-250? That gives 72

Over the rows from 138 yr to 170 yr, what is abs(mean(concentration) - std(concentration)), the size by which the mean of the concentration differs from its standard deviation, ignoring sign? 43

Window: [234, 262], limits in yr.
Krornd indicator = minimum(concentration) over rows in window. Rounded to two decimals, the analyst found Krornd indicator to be 72.68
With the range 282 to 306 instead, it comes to 64.63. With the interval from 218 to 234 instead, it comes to 67.04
